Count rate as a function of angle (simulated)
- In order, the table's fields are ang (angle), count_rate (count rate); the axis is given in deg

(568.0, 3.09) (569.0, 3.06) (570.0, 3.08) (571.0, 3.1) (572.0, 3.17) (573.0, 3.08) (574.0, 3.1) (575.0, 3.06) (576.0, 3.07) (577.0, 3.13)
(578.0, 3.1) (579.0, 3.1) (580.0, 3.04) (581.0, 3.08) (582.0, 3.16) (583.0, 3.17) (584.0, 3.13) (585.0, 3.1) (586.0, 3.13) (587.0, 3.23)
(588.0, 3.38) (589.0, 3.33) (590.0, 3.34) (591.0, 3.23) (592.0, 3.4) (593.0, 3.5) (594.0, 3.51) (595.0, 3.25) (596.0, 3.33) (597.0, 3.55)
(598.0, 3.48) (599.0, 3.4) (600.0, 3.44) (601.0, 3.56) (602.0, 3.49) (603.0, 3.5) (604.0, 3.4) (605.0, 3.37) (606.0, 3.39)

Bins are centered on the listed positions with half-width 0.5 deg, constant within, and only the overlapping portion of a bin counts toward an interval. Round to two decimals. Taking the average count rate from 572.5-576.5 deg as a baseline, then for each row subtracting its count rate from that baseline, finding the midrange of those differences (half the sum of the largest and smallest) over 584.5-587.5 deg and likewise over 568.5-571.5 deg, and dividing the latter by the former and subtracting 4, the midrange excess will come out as -3.97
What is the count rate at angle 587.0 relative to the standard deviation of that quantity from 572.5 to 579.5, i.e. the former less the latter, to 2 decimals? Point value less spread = 3.21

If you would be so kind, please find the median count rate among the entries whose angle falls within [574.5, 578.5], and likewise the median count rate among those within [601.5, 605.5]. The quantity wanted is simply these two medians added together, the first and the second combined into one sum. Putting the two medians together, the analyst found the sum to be 6.53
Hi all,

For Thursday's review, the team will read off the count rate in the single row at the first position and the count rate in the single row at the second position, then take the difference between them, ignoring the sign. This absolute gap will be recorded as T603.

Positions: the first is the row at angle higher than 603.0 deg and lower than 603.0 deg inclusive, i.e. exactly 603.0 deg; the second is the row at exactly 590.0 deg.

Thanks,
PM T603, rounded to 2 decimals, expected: 0.16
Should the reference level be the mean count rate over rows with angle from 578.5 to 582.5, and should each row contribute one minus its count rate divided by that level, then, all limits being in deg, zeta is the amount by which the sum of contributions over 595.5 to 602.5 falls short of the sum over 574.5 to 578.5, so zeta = 0.8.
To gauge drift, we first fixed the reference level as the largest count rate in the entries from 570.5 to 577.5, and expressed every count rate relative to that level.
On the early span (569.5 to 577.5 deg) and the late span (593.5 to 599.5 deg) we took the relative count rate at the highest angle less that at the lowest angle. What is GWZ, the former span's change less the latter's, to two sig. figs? 0.16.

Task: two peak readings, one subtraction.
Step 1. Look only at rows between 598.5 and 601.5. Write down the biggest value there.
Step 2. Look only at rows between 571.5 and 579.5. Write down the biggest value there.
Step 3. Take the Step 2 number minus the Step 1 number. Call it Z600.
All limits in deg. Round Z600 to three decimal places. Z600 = -0.390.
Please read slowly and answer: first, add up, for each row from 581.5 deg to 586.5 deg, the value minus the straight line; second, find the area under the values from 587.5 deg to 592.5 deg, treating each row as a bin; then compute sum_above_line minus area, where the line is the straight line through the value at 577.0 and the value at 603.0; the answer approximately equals -17.14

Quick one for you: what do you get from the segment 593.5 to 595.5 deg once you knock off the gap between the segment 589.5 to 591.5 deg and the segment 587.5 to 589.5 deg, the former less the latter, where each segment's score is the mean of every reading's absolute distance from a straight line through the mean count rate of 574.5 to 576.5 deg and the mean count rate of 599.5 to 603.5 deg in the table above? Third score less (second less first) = 0.149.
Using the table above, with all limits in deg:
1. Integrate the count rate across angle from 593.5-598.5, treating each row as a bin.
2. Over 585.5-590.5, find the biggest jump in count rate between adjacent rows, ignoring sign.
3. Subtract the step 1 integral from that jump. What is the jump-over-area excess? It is -17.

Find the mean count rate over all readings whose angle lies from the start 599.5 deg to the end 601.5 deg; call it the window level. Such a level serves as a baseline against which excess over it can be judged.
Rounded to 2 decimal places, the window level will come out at 3.50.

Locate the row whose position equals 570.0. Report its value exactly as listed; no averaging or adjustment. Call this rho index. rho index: 3.08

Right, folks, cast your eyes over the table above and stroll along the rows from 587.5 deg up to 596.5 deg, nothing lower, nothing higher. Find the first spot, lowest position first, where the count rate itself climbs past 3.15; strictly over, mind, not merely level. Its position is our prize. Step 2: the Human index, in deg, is 588.0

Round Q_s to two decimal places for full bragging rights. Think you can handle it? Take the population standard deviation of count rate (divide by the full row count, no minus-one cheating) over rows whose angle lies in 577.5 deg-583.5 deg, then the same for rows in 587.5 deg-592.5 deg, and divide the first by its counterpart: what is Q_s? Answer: 0.76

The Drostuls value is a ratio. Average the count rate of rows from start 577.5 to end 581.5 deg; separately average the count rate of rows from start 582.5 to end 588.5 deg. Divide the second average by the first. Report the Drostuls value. 1.04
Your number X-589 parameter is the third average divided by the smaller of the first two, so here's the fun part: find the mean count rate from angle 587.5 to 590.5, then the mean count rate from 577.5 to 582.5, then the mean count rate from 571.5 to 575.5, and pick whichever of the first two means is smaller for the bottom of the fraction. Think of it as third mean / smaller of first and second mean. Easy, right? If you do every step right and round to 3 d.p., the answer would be 1.002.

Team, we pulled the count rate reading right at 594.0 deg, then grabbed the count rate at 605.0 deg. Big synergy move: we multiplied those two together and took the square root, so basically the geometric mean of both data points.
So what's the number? 3.44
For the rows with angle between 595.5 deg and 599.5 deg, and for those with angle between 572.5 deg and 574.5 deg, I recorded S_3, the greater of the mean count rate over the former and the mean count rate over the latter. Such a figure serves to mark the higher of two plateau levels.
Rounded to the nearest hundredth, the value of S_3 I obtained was 3.44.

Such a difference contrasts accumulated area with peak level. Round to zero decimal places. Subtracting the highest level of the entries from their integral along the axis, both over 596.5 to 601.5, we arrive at 14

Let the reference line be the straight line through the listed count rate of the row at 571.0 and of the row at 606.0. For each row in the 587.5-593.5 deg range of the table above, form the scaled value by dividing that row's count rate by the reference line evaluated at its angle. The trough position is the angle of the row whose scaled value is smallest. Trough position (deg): 591.0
